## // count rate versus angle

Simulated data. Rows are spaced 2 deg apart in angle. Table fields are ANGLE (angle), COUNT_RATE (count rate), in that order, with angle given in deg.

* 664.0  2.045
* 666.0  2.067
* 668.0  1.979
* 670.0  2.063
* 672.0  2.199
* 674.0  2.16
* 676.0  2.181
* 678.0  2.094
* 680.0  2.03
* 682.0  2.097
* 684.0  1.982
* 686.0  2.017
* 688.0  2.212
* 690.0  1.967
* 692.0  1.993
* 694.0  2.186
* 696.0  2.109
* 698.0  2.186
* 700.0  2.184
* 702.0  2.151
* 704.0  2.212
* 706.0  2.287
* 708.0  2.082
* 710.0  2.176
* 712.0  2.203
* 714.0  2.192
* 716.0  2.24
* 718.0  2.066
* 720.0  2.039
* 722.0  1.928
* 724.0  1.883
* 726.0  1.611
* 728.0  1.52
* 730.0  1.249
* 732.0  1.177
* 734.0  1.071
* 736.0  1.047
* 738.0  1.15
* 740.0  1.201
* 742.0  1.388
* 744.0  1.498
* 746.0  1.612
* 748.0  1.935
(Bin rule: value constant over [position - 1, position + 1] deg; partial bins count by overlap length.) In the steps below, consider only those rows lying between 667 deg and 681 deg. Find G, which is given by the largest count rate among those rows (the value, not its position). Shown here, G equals 2.199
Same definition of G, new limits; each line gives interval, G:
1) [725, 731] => 1.611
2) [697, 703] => 2.186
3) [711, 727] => 2.24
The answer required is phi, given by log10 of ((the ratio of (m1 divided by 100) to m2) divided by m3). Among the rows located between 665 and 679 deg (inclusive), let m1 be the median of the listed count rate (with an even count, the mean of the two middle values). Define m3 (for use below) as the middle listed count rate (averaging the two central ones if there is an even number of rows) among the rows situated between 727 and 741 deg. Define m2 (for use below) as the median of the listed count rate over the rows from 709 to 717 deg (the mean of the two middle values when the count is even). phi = -2.09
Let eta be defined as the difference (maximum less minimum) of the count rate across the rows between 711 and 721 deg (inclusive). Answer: 0.20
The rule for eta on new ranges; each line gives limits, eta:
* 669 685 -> 0.22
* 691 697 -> 0.19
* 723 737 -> 0.84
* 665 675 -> 0.22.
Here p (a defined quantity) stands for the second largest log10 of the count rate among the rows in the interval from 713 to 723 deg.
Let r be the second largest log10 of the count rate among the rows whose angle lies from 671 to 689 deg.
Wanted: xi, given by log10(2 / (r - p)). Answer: 3.2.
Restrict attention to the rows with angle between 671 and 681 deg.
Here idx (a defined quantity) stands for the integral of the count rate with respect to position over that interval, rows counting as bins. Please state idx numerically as 21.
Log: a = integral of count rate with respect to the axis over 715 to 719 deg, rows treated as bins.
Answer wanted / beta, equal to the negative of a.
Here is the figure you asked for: -8.6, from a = 8.6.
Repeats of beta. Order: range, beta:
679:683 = -8.3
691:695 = -8.4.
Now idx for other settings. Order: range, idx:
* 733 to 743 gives 12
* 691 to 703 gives 26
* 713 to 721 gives 17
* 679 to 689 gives 21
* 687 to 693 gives 12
